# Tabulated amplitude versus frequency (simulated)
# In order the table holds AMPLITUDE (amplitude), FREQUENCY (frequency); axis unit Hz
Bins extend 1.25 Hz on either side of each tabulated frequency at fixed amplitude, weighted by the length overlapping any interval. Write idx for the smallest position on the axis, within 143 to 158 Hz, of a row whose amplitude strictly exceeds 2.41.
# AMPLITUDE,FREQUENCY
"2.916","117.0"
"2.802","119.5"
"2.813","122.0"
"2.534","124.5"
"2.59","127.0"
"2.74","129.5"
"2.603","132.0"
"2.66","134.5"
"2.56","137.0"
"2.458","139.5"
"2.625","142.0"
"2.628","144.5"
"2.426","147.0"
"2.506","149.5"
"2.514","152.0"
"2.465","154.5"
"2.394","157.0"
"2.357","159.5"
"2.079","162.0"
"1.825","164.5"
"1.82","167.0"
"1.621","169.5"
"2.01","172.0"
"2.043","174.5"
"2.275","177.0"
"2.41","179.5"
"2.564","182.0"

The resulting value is 144.5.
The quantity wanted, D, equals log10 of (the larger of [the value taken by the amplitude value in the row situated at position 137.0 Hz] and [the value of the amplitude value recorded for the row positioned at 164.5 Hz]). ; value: 0.408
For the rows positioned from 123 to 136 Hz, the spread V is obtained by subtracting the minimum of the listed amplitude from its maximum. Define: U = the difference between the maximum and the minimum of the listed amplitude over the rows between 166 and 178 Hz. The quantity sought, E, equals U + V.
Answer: 0.86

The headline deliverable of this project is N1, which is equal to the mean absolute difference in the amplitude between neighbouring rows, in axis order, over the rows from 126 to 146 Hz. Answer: 0.102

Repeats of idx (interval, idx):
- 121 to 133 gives 122.0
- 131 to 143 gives 132.0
